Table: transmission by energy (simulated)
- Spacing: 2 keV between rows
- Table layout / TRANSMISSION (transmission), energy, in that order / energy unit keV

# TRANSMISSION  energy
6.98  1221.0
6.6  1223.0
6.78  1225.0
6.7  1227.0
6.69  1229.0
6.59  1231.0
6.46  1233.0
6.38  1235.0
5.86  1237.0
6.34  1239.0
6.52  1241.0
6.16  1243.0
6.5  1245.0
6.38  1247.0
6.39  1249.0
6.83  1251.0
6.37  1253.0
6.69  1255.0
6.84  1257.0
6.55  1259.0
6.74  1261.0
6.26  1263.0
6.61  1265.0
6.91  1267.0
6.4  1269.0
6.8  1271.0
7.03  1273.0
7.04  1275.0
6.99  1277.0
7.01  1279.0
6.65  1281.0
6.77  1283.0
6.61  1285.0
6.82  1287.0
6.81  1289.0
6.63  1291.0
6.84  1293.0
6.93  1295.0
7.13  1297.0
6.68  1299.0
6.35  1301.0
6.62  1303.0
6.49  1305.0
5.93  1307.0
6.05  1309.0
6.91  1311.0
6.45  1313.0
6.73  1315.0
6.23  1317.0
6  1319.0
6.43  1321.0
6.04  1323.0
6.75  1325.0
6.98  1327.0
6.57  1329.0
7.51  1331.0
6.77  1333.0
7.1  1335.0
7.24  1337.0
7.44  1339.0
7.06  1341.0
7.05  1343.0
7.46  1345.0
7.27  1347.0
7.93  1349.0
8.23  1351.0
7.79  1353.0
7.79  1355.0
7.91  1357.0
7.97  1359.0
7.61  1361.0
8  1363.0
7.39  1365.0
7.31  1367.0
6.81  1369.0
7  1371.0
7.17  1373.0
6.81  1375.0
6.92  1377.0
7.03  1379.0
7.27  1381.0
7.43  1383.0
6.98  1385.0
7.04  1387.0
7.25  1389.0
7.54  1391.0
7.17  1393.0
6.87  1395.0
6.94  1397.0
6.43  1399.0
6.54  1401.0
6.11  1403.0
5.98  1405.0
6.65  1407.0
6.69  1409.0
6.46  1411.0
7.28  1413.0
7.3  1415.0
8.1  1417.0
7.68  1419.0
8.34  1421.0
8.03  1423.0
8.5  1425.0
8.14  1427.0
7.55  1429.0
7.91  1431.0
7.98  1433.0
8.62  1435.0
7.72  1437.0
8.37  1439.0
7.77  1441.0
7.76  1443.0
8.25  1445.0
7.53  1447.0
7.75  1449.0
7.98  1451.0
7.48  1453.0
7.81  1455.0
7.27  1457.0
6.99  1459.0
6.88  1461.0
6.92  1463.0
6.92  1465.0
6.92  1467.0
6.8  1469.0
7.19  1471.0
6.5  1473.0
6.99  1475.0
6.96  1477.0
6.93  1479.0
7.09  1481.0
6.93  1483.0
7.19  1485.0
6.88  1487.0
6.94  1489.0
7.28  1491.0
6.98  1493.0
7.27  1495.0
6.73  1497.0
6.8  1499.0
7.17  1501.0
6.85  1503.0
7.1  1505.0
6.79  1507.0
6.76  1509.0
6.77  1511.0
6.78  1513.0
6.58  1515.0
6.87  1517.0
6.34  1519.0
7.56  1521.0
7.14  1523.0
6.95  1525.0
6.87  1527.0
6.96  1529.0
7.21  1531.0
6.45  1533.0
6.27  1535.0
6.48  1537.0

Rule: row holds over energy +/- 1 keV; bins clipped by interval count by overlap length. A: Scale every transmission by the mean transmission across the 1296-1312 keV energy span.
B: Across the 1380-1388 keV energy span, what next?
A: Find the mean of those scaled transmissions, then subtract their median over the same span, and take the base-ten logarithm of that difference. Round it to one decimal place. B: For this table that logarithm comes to -2.4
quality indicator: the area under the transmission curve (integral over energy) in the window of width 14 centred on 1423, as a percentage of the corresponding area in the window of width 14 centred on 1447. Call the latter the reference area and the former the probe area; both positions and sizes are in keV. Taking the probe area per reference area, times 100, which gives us 103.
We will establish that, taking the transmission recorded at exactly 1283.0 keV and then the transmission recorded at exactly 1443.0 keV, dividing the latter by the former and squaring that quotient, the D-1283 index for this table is 1.31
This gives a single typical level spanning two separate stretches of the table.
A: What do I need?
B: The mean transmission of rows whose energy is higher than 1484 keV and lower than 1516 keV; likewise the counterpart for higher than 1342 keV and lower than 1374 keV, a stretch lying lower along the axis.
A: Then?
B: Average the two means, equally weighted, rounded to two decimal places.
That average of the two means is 7.24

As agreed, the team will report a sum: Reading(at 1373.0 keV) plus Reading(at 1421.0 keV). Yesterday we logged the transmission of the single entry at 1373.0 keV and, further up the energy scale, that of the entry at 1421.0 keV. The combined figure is 15.5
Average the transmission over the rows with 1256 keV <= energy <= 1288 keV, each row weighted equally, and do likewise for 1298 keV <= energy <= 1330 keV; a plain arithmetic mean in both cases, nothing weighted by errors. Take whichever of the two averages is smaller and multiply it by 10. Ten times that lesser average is 65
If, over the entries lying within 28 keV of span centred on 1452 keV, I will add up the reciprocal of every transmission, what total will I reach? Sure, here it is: 1.86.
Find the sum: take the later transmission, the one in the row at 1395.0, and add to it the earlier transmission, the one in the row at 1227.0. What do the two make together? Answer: 13.6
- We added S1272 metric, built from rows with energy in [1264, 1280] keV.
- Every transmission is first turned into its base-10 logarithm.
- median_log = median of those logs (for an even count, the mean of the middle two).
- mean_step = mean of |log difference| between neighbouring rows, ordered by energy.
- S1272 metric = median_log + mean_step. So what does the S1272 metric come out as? 0.86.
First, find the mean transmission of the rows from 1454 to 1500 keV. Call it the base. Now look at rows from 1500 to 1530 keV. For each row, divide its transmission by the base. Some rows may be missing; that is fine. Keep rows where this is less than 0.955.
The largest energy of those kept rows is 1519.0 keV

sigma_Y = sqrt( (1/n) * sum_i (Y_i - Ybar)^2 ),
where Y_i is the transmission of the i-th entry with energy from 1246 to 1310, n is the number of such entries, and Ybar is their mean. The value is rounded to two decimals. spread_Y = 0.28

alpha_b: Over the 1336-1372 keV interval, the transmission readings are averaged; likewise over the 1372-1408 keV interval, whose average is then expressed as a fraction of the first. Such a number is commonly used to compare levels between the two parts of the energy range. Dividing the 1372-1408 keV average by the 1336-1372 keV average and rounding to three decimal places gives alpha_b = 0.918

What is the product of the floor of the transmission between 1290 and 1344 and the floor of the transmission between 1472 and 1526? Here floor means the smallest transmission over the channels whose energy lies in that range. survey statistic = 38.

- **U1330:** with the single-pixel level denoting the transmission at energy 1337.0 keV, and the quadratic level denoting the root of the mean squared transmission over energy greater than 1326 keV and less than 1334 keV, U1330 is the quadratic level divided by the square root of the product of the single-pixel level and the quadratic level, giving 0.98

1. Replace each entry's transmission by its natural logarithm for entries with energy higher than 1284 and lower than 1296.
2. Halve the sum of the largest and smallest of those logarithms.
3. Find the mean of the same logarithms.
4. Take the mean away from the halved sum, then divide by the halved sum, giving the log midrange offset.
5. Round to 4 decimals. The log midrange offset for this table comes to -0.0003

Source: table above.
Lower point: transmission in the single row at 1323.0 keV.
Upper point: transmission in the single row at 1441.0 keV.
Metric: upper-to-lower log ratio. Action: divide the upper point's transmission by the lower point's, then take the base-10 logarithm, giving 0.11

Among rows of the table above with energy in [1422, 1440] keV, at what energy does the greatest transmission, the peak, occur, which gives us 1435.0 keV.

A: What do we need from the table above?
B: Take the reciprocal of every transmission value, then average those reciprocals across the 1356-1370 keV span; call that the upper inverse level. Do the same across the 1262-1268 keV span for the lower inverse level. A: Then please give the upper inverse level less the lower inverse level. -0.019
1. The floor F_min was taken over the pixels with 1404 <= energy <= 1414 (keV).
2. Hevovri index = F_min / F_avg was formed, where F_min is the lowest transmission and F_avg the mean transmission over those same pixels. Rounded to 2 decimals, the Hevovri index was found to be 0.90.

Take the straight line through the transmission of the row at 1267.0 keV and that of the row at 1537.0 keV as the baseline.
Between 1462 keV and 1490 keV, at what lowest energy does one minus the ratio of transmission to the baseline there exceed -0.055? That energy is 1463.0 keV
